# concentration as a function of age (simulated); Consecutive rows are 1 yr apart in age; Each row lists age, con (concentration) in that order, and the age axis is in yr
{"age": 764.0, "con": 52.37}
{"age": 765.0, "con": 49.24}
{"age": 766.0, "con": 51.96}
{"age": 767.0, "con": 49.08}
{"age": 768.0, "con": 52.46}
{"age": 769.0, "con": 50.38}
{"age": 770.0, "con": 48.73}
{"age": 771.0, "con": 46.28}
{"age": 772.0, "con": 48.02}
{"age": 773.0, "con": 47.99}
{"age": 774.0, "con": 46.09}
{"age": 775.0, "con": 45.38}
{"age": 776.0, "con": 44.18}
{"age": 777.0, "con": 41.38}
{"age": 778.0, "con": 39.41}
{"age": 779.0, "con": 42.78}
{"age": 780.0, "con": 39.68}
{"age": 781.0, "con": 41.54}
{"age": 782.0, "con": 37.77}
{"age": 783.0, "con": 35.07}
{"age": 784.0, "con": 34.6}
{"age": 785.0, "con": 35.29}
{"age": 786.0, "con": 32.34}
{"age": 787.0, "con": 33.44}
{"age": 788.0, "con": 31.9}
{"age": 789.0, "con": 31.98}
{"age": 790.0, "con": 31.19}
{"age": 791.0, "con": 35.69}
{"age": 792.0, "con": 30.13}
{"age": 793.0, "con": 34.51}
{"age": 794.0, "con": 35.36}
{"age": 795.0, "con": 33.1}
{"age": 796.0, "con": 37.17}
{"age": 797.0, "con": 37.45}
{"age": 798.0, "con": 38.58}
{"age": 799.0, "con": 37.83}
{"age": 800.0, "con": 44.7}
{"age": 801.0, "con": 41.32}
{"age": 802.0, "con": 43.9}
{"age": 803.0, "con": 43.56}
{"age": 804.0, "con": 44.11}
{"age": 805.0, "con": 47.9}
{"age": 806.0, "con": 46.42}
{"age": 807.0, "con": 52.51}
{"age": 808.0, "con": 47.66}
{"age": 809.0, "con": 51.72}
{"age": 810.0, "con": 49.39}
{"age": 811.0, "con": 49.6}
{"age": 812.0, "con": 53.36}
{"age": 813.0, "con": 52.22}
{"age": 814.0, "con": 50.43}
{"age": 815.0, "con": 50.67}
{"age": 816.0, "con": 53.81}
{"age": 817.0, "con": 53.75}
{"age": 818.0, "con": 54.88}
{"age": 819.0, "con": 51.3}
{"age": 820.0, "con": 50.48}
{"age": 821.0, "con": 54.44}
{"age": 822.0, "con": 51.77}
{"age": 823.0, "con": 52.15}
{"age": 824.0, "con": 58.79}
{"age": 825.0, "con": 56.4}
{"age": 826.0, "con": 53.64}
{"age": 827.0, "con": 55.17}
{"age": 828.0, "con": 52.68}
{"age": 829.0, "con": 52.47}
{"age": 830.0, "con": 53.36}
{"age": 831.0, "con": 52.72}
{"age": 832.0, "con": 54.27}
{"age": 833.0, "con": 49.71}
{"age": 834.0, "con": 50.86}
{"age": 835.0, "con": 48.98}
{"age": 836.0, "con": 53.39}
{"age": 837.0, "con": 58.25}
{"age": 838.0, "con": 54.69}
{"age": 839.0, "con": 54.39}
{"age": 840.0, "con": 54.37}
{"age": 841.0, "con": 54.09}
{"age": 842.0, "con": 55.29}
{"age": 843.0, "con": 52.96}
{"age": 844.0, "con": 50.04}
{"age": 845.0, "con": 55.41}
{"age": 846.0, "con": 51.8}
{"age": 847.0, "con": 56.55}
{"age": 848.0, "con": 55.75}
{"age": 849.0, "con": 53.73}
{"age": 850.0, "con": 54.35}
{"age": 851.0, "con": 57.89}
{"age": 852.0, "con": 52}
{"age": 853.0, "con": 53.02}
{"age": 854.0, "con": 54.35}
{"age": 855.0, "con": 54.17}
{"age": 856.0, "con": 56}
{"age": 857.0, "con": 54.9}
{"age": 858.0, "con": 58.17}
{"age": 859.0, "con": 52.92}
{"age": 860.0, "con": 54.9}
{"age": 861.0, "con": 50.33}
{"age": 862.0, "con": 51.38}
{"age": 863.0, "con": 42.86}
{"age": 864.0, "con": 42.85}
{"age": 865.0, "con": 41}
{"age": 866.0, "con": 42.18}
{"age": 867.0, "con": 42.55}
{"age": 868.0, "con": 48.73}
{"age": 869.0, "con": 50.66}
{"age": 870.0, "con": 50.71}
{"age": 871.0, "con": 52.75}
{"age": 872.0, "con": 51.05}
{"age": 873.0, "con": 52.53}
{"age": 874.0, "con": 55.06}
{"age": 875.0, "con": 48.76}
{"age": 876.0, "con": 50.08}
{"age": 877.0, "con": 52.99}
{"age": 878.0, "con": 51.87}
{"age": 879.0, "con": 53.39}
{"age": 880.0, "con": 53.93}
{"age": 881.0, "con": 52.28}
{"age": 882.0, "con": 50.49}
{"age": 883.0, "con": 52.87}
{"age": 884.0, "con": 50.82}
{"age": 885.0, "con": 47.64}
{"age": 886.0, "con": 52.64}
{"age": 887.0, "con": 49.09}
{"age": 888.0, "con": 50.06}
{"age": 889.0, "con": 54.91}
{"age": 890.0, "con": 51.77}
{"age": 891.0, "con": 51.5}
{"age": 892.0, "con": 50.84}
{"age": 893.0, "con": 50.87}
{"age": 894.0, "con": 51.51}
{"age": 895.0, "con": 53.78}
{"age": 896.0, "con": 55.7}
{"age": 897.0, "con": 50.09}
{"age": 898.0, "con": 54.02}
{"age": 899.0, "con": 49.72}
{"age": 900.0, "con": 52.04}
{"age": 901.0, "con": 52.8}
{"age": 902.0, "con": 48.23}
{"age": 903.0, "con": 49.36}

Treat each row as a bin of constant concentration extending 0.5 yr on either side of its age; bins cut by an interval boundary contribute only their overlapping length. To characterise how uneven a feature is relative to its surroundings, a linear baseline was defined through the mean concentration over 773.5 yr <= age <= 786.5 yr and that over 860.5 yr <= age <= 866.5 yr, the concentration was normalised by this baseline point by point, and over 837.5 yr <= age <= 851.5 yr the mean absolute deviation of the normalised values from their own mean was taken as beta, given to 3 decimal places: 0.032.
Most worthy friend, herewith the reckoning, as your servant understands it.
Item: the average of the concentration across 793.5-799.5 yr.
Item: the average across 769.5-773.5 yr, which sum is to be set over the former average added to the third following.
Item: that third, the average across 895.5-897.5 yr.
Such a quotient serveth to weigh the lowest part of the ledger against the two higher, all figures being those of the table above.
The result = 0.534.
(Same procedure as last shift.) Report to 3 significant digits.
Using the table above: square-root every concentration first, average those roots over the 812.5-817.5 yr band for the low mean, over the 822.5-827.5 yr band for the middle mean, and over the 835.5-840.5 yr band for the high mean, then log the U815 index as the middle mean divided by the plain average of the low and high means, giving 1.02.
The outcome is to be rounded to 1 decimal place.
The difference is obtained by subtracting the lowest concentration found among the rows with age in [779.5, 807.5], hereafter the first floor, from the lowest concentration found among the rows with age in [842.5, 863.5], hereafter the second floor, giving 12.7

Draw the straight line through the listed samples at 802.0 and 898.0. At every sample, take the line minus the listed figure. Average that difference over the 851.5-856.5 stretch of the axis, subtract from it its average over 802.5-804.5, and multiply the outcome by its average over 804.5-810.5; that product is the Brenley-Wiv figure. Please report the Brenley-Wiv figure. 23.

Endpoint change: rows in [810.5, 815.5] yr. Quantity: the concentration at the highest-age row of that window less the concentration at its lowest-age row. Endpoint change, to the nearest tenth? 1.1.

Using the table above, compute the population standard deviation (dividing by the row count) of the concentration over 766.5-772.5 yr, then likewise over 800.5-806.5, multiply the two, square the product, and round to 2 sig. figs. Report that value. 16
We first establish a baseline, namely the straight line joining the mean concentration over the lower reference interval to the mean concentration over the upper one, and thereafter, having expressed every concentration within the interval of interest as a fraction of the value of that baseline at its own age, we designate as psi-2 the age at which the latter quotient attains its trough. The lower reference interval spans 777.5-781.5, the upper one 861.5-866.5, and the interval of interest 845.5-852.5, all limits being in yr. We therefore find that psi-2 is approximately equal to 852.0 yr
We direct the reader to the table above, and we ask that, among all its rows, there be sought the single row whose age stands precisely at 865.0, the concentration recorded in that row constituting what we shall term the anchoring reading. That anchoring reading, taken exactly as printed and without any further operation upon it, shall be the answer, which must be 41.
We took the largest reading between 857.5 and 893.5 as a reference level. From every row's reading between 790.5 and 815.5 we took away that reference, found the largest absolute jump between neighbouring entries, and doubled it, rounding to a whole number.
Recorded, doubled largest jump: 14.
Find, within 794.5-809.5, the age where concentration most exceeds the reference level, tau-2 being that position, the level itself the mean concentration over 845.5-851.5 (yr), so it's 807.0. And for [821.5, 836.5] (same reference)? 824.0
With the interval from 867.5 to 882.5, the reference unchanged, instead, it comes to 874.0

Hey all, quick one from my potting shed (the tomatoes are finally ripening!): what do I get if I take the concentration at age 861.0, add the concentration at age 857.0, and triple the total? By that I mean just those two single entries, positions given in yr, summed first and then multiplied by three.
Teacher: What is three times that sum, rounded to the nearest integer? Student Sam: 316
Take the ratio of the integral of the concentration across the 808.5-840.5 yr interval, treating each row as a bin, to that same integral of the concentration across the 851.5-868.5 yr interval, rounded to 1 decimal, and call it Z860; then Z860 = 2.0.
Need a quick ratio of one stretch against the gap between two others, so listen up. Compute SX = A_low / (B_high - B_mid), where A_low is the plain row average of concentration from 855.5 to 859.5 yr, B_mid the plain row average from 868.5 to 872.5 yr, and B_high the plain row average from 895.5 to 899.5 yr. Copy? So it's 51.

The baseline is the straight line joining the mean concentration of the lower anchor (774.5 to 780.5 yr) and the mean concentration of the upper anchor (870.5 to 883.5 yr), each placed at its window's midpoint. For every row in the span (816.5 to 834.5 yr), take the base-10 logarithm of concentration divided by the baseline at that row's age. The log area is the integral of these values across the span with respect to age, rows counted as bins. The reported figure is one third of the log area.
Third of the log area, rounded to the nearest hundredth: 0.33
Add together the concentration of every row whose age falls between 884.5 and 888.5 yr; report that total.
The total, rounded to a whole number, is 199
